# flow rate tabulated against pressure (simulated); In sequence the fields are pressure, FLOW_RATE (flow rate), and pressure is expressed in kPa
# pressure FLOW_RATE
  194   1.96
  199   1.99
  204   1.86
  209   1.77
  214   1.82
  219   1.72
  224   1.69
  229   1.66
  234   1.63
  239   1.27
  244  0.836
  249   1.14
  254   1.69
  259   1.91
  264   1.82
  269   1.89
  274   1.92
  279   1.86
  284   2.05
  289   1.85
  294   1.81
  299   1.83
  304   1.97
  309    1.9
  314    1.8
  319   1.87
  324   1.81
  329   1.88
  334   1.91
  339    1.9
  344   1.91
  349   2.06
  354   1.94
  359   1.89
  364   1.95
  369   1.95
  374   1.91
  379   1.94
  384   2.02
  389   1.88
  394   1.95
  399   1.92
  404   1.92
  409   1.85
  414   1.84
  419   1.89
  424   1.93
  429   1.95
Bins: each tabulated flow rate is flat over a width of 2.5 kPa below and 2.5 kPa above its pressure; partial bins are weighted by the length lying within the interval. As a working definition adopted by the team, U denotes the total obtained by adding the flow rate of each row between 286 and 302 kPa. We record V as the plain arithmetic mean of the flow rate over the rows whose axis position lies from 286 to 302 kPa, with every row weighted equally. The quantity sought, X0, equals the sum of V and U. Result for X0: 7.3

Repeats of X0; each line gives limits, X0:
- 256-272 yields 7.5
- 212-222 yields 5.3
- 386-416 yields 13.3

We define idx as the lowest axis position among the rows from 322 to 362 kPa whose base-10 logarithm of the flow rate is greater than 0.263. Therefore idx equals 329 kPa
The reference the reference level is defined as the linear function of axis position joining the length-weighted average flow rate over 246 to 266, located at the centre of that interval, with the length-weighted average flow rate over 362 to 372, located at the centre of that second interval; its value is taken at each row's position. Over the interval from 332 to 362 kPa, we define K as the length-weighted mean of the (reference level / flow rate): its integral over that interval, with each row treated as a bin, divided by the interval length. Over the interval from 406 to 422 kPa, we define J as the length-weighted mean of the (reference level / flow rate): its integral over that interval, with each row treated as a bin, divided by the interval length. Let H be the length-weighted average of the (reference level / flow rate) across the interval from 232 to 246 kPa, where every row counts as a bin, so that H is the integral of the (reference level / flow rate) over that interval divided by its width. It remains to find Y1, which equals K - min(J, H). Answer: -0.145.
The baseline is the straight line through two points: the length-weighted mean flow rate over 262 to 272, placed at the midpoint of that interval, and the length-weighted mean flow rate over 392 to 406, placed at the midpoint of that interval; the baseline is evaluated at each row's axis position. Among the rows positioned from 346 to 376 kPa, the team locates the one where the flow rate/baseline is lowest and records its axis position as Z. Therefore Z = 359 kPa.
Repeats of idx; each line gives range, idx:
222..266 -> 259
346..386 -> 349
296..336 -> 304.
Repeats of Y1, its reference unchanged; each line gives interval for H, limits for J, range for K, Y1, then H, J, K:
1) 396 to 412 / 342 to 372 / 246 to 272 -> 0.026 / 1.09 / 0.98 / 1.01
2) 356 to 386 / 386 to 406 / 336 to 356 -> -0.043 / 1.01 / 1.06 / 0.97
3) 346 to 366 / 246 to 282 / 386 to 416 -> 0.106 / 0.98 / 0.98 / 1.08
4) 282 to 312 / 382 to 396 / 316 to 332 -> 0.064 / 0.92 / 1.04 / 0.98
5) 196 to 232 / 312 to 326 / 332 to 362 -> 0.139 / 0.84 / 0.99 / 0.98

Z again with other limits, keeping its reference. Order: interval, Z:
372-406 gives 389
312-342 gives 314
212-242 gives 239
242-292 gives 244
